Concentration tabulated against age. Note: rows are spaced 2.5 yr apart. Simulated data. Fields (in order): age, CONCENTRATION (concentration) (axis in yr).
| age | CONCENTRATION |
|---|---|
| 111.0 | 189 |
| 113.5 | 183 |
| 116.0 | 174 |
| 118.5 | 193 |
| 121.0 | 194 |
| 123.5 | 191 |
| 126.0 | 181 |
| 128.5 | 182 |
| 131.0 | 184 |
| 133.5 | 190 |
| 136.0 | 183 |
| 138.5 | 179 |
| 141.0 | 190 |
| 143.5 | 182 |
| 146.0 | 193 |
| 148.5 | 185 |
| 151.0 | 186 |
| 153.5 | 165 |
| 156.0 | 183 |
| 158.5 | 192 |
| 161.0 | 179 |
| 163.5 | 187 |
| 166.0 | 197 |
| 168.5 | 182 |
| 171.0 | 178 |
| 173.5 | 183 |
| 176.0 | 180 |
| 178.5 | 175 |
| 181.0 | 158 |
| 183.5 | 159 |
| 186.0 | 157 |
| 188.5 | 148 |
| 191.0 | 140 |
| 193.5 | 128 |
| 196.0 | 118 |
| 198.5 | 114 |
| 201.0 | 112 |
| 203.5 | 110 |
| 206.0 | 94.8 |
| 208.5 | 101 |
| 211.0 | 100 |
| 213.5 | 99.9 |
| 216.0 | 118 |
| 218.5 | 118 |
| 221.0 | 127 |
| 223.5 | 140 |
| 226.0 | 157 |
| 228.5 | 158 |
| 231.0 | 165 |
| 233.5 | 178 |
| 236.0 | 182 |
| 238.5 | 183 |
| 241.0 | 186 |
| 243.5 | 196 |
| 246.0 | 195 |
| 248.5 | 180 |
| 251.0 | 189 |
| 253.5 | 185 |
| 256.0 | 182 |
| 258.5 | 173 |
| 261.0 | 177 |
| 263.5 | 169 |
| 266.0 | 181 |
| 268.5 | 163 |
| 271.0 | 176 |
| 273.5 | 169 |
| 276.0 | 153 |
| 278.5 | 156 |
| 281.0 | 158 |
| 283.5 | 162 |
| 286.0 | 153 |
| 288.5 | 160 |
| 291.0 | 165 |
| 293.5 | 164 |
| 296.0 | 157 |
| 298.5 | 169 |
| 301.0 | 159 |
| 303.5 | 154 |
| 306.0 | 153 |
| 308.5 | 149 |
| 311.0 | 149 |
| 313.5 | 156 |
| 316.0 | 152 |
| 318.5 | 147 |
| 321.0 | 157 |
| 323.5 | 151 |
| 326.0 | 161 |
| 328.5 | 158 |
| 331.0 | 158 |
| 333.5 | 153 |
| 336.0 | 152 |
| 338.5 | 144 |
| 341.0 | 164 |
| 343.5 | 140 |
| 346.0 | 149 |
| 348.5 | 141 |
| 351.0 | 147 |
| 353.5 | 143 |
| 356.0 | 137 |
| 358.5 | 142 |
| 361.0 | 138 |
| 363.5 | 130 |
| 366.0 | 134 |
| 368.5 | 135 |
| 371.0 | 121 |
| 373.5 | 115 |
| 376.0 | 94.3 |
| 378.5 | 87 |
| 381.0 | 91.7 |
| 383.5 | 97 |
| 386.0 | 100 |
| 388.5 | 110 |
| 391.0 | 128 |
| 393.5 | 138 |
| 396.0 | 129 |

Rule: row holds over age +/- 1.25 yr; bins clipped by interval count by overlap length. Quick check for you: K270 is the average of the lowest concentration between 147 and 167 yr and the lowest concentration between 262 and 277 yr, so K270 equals 159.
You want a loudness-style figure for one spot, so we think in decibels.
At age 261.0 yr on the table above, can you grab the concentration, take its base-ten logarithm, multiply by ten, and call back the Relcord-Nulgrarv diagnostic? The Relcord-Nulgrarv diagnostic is 22.5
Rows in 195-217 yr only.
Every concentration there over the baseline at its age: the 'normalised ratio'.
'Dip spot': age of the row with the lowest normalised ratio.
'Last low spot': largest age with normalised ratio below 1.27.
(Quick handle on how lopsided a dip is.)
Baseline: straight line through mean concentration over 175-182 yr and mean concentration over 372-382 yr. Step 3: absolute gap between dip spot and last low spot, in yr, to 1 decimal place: 10.0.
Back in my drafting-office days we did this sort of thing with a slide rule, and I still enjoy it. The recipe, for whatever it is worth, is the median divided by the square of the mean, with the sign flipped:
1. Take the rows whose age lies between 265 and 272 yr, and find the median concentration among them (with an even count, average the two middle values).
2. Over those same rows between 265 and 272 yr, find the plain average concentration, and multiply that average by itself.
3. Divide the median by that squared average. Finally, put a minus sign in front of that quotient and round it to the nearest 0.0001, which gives -0.0059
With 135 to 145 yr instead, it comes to -0.0054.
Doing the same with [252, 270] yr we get -0.0057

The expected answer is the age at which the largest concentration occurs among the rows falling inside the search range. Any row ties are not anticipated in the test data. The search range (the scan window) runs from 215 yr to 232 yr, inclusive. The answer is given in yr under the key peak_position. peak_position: 231.0 yr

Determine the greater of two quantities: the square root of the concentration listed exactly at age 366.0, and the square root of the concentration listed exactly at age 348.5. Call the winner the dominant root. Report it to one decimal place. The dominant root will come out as 11.9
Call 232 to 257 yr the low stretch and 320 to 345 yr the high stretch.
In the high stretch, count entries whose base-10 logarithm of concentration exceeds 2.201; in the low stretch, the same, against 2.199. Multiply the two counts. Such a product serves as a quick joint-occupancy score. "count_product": 20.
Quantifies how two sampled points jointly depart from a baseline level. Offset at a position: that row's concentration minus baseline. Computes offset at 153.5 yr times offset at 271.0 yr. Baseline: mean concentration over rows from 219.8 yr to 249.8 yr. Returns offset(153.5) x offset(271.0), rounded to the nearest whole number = -30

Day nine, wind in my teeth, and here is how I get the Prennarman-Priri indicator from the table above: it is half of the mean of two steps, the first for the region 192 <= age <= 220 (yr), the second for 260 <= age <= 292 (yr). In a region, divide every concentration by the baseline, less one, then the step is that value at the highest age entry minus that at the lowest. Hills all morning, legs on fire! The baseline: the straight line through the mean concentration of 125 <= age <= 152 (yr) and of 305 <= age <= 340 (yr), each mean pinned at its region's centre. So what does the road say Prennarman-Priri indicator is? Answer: -0.02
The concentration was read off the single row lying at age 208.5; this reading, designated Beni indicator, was 101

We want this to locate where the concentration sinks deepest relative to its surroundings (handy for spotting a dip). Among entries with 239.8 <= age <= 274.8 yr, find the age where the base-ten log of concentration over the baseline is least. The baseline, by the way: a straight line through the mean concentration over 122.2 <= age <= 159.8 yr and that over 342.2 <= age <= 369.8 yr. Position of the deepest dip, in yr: 268.5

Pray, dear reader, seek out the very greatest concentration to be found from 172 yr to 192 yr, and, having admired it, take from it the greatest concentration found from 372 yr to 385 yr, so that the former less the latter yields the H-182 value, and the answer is 68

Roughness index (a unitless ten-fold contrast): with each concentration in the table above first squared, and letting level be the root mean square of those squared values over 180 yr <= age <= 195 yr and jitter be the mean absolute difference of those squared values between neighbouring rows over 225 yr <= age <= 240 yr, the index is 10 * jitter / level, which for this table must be 0.79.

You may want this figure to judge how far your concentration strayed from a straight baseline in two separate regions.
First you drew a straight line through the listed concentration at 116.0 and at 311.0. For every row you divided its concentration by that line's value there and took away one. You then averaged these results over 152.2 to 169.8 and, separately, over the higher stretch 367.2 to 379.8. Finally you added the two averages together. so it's -0.1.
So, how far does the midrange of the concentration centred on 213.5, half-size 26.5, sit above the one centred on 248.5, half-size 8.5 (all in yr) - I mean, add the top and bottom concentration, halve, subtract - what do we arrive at -49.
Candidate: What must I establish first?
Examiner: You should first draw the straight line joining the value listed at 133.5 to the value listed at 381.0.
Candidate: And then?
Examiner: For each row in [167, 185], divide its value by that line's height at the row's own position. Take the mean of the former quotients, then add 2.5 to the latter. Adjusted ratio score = 3.5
